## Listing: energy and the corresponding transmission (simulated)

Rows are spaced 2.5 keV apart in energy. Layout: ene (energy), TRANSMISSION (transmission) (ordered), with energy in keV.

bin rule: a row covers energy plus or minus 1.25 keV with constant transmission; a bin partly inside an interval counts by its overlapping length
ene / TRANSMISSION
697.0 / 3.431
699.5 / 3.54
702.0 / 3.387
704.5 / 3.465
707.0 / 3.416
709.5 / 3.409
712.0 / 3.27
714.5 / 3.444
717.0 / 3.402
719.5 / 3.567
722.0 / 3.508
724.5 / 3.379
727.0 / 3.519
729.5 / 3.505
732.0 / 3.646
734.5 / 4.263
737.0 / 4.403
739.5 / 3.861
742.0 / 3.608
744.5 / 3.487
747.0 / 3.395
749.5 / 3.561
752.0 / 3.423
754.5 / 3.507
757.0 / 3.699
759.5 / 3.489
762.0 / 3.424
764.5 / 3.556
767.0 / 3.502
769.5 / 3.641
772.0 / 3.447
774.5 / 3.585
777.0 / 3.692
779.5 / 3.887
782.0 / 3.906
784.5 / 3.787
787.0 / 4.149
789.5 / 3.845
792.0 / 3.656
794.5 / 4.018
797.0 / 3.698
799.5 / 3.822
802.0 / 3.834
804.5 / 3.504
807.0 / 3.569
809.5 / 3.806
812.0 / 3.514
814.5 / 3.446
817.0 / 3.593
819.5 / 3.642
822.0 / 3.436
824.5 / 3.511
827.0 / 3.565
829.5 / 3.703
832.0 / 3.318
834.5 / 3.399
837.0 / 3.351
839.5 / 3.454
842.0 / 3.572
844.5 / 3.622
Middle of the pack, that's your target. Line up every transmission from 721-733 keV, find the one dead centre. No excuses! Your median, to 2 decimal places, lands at 3.51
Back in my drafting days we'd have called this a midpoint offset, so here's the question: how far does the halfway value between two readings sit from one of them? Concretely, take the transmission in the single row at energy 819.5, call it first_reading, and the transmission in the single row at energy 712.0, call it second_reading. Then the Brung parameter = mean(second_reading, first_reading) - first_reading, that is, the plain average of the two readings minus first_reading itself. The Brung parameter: -0.19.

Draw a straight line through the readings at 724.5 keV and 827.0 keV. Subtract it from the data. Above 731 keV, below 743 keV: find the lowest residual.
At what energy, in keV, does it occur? 742.0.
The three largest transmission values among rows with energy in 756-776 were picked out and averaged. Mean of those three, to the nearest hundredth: 3.64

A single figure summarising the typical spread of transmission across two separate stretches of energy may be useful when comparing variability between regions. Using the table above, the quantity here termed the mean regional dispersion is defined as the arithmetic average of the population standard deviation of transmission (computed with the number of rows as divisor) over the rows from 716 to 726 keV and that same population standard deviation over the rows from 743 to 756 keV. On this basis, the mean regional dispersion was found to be 0.068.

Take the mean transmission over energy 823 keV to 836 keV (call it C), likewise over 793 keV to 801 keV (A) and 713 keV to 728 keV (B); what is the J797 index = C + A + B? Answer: 10.8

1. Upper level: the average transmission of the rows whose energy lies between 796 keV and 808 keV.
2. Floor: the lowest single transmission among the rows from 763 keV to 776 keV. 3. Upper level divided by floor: 1.07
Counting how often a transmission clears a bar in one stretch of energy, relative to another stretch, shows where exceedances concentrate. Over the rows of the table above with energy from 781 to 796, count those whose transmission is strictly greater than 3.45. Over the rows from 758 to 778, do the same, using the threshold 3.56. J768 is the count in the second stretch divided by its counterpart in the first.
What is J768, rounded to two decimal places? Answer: 0.50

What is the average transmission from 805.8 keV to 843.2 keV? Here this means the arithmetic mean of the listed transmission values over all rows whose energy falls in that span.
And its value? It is 3.53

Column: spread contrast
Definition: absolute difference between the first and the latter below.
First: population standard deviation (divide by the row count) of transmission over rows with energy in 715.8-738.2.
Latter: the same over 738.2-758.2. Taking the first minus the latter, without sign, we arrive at 0.21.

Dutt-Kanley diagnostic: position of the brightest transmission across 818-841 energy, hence 829.5 keV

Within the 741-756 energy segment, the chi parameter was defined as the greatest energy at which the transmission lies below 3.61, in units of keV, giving 754.5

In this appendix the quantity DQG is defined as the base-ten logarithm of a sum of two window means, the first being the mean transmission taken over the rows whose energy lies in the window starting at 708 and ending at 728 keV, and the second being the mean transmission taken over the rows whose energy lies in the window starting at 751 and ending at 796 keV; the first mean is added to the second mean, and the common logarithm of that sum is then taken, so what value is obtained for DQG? 0.852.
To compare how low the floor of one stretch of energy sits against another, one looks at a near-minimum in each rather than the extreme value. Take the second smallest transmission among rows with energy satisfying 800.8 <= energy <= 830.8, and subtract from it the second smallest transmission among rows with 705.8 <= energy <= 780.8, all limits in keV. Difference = 0.07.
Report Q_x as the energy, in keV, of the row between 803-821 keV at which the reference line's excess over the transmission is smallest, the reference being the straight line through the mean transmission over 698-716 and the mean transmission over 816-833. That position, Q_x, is 809.5 keV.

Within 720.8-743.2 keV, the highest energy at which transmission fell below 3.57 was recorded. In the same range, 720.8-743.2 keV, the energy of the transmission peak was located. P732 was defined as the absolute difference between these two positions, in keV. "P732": 7.5 keV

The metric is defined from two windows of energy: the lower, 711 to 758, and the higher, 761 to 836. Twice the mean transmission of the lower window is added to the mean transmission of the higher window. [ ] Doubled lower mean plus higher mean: 10.9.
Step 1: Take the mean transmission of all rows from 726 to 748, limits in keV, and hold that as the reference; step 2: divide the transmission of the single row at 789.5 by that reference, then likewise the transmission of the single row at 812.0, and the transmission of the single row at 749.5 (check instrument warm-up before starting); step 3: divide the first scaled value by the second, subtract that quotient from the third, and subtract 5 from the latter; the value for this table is -5.14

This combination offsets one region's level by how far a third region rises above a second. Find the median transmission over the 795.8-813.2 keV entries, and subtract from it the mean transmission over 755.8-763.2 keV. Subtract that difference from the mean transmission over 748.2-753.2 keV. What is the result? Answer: 3.33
